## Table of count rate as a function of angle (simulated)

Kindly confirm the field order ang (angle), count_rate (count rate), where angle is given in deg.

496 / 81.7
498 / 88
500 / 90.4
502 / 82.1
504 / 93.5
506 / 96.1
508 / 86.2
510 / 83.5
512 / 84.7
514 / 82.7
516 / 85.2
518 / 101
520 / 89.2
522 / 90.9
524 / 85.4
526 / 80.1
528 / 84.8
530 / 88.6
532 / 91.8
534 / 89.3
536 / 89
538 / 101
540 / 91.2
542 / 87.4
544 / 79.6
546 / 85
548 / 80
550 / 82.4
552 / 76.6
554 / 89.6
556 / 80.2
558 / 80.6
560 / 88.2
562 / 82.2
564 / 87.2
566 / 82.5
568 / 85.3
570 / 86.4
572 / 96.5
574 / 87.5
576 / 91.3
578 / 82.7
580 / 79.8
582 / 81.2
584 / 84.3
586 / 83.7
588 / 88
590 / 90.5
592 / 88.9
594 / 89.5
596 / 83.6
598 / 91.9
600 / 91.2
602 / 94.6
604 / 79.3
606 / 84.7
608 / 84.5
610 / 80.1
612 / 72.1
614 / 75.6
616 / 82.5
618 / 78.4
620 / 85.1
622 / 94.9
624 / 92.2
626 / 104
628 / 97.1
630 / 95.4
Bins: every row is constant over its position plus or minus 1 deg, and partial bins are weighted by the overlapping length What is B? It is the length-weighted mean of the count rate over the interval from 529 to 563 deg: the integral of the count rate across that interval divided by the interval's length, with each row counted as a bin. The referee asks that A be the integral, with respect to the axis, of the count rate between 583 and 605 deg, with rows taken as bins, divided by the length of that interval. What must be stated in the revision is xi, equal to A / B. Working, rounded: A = 87.8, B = 86.0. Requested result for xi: 1.02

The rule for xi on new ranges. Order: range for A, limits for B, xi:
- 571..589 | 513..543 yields 0.97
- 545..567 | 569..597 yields 0.96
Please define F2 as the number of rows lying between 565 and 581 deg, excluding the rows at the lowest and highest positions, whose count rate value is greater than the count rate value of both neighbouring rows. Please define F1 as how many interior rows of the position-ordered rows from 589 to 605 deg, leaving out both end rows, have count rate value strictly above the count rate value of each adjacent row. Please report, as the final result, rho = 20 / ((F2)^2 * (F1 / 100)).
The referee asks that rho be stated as 167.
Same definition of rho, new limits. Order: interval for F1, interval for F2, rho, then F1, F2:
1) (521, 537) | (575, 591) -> 2000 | 1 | 1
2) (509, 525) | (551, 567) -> 74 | 3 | 3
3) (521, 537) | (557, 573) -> 500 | 1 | 2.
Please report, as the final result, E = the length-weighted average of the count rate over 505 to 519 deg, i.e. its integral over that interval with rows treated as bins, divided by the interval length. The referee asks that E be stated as 88.5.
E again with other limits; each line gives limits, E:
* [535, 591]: 85.7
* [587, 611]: 87.2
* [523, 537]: 87.0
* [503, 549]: 88.1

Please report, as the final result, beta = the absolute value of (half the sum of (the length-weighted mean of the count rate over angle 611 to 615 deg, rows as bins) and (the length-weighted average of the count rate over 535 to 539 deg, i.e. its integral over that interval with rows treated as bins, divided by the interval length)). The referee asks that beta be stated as 84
